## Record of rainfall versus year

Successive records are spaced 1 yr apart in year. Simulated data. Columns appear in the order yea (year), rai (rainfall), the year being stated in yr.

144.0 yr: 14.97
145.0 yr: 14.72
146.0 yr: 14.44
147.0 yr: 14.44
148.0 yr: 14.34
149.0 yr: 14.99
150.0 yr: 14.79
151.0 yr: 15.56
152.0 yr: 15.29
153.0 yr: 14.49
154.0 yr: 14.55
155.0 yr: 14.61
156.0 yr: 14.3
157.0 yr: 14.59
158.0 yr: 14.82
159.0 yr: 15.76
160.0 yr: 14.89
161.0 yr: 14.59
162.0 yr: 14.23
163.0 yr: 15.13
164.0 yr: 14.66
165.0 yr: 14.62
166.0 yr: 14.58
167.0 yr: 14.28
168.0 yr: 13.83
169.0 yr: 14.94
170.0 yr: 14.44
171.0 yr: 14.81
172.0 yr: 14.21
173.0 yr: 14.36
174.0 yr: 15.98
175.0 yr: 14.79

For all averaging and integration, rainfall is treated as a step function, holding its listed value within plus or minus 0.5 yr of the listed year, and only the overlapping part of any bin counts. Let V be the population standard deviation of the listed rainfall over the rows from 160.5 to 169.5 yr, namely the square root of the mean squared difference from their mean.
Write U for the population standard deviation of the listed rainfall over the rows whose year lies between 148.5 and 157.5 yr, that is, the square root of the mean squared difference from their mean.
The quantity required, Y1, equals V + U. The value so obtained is 0.75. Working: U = 0.39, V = 0.37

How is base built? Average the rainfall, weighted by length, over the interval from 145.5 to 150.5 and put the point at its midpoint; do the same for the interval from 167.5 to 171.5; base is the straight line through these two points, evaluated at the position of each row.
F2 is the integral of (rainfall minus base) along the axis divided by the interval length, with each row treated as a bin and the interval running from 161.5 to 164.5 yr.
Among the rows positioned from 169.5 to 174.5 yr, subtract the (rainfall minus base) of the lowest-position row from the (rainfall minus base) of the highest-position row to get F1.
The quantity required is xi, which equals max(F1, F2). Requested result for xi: 1.56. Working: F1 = 1.6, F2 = 0.14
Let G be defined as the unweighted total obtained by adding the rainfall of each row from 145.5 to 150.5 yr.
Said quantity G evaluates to 73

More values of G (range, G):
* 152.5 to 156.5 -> 58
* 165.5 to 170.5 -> 72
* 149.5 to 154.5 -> 75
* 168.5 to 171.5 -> 44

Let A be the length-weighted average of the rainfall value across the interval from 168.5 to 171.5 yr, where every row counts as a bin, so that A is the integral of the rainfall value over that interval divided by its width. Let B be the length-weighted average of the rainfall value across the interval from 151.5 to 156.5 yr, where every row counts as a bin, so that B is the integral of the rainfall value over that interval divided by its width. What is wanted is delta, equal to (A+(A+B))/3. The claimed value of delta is 14.7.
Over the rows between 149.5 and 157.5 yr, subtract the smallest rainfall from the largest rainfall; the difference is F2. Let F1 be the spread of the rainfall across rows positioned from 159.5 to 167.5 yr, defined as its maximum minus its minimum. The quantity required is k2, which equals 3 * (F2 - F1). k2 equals 1.1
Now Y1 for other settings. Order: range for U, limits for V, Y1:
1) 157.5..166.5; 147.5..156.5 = 0.82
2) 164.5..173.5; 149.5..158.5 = 0.70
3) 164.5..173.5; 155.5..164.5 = 0.75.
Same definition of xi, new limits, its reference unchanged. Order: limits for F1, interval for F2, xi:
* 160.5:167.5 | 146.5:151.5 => 0.23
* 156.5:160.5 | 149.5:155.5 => 0.31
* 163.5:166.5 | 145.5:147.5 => -0.07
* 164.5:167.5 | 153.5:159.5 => 0.21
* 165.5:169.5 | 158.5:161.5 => 0.53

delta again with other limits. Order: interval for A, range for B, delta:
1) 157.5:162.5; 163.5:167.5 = 14.8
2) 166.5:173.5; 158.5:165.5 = 14.6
